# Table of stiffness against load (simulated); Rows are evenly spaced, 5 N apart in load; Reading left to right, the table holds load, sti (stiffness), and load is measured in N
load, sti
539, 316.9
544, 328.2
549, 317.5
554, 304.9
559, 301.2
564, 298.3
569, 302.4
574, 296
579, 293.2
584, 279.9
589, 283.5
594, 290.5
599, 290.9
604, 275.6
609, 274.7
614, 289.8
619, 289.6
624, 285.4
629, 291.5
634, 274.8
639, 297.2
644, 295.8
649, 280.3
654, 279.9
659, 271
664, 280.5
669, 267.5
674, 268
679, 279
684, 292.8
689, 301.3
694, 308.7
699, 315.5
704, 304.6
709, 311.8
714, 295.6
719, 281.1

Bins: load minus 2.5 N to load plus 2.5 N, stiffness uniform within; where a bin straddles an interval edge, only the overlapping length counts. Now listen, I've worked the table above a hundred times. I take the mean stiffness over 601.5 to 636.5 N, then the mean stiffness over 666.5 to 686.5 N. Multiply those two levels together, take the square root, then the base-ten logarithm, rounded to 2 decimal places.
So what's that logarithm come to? 2.45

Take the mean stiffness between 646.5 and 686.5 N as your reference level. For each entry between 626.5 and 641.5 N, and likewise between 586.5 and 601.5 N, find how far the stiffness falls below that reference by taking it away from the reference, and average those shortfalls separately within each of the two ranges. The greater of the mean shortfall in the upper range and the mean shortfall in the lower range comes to -10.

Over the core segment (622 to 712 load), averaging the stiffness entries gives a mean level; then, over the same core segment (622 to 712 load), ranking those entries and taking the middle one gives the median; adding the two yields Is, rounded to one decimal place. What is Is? 577.7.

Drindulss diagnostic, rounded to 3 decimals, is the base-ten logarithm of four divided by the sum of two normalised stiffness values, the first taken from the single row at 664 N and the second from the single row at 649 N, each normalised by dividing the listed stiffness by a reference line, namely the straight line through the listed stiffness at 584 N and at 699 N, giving 0.334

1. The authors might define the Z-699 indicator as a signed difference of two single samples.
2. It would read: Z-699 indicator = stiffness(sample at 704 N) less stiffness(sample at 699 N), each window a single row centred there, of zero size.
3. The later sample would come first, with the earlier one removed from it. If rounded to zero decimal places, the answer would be -11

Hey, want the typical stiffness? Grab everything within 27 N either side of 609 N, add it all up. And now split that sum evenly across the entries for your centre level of 284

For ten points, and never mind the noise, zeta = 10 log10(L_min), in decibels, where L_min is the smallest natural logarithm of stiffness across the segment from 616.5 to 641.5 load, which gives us 7.49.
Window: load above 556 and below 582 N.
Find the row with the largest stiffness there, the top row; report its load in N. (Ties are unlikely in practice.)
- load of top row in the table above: 569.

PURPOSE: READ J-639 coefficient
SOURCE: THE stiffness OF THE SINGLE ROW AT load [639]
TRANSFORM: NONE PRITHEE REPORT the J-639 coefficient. 297.2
